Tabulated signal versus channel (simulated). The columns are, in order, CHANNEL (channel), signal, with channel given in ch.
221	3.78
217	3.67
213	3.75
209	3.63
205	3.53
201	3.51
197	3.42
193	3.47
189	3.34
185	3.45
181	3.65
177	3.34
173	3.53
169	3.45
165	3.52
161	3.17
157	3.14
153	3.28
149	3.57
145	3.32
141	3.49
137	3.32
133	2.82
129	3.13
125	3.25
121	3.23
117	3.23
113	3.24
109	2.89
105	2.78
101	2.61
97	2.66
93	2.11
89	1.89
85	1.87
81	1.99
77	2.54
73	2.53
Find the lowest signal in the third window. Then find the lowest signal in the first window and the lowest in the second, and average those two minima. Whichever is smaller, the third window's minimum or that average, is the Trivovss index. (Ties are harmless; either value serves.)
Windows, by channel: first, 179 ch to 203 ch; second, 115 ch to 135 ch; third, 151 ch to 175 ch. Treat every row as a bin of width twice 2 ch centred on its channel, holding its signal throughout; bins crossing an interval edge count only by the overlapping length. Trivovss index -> 3.08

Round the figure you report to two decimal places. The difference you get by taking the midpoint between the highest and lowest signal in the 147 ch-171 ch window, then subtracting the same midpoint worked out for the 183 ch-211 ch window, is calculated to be -0.13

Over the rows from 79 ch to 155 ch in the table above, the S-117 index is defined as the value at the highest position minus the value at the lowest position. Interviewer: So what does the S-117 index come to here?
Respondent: 1.29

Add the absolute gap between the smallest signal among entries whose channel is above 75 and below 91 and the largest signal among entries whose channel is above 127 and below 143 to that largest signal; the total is 5.1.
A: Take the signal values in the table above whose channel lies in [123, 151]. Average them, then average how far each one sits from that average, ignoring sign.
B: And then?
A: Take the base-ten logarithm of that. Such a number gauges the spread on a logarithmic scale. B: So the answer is -0.76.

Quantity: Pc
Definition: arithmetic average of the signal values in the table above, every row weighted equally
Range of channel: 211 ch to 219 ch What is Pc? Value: 3.7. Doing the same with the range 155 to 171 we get 3.3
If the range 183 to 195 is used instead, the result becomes 3.4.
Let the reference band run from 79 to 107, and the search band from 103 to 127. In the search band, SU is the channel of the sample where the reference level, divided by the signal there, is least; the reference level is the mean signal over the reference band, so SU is 125 ch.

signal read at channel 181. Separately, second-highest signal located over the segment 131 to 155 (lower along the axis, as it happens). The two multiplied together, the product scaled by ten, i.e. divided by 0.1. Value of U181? 127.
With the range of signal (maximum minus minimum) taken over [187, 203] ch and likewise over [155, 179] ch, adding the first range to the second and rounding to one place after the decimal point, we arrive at 0.6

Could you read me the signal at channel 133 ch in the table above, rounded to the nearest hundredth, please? 2.82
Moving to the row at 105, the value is 2.78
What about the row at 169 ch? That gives 3.45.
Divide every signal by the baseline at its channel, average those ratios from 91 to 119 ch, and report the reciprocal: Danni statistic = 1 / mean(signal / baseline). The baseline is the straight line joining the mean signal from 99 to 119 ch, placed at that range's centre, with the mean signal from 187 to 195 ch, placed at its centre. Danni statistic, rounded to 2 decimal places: 1.05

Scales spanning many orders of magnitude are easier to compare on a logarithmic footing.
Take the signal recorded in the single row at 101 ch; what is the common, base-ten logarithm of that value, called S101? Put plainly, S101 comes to 0.42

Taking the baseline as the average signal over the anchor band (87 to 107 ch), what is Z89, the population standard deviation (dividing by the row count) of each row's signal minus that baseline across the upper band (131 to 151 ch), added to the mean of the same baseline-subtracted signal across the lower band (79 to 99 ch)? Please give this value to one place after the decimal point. 0.0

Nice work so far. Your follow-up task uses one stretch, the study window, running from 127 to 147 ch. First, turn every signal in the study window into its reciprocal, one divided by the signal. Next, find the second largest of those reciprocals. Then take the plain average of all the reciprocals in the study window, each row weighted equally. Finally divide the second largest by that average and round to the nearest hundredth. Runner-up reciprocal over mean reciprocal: 1.02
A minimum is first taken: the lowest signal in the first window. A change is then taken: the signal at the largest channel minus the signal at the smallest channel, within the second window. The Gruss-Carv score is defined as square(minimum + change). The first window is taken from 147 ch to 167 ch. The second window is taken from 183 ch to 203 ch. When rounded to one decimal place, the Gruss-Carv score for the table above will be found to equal 10.2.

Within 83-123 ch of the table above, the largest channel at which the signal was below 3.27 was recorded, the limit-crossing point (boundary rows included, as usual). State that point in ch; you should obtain 121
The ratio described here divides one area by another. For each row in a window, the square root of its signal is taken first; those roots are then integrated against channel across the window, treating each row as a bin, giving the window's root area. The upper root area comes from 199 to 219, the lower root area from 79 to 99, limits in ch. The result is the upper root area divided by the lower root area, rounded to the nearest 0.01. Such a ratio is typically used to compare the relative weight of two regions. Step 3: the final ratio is 1.31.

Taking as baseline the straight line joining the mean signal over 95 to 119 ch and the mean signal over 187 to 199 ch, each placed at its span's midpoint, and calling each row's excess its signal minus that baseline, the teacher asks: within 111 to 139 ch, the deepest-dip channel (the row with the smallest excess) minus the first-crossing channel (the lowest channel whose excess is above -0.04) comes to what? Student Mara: 20 ch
